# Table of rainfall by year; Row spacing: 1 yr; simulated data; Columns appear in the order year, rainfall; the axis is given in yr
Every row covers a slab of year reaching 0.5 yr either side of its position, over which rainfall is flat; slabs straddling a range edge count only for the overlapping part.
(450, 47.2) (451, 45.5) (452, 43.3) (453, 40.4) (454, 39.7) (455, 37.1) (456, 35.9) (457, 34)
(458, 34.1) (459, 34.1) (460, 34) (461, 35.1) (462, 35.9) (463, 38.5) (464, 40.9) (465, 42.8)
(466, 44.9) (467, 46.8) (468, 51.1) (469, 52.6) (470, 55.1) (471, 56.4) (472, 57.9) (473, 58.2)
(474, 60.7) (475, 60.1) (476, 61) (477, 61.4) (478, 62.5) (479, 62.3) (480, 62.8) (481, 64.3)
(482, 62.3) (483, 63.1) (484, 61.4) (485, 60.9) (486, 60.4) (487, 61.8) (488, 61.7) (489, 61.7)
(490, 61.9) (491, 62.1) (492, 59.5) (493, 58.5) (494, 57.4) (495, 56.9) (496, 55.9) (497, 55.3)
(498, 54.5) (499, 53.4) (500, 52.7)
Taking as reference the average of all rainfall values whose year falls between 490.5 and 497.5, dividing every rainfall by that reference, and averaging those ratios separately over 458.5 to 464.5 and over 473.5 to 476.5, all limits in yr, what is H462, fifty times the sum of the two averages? 84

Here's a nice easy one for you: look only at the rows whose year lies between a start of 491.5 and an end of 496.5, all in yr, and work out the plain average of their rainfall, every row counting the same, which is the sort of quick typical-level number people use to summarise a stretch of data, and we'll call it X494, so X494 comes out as 58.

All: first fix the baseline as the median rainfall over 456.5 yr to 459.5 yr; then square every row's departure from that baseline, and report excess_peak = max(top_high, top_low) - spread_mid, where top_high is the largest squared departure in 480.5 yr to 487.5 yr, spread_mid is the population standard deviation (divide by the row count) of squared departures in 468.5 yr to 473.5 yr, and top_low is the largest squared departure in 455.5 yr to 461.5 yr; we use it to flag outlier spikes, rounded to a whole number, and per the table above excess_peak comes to 825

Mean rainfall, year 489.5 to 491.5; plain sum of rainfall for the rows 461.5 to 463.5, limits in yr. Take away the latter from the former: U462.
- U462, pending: -12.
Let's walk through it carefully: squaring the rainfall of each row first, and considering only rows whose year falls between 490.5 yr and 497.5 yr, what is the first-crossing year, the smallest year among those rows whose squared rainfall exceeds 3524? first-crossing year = 491 yr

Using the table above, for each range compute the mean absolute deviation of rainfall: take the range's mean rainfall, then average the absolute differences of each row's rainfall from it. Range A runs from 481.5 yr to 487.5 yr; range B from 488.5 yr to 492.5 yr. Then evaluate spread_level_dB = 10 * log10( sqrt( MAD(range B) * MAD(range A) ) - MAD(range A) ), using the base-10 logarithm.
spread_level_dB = -11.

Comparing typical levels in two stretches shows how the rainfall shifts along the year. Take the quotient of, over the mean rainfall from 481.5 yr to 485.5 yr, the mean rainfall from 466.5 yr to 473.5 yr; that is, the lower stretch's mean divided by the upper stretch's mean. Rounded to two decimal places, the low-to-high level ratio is 0.87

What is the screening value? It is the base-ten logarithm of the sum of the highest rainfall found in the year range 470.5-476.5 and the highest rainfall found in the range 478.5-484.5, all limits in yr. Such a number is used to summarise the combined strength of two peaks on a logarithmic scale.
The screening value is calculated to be 2.10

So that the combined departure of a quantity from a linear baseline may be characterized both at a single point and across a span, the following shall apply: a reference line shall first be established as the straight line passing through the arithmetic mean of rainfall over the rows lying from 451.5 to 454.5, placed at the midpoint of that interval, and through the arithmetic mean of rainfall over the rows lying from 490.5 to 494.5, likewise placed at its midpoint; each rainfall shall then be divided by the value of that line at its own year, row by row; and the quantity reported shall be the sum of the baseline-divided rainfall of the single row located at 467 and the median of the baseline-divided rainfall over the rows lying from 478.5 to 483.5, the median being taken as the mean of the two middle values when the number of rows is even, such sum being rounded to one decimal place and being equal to 2.2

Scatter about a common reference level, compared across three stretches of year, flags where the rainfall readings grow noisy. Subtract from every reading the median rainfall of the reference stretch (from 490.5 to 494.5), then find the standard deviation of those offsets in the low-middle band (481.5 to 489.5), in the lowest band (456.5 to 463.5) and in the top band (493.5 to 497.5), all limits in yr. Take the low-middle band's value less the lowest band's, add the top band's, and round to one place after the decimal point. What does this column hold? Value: 0.1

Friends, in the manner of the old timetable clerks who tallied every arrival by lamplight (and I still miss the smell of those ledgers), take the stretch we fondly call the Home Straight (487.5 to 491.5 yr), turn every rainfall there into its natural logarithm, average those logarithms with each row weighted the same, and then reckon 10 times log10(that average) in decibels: 6.15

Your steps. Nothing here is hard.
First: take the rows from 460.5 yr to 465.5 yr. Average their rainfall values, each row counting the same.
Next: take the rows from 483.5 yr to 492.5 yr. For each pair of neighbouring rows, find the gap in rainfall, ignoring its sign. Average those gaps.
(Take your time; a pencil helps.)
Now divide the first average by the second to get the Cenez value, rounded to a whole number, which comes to 56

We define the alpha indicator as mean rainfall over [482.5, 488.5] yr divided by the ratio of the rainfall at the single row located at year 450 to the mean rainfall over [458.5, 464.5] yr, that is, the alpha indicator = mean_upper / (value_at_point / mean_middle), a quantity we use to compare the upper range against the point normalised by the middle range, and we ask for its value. 47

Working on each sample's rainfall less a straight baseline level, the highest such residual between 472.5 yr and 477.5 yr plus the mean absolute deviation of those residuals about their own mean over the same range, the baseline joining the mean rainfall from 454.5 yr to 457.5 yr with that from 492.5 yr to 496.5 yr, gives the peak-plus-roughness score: 15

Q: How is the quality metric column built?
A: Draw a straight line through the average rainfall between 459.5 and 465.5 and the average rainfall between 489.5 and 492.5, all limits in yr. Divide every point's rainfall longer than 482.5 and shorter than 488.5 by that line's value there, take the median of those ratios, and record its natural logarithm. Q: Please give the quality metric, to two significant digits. 0.072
